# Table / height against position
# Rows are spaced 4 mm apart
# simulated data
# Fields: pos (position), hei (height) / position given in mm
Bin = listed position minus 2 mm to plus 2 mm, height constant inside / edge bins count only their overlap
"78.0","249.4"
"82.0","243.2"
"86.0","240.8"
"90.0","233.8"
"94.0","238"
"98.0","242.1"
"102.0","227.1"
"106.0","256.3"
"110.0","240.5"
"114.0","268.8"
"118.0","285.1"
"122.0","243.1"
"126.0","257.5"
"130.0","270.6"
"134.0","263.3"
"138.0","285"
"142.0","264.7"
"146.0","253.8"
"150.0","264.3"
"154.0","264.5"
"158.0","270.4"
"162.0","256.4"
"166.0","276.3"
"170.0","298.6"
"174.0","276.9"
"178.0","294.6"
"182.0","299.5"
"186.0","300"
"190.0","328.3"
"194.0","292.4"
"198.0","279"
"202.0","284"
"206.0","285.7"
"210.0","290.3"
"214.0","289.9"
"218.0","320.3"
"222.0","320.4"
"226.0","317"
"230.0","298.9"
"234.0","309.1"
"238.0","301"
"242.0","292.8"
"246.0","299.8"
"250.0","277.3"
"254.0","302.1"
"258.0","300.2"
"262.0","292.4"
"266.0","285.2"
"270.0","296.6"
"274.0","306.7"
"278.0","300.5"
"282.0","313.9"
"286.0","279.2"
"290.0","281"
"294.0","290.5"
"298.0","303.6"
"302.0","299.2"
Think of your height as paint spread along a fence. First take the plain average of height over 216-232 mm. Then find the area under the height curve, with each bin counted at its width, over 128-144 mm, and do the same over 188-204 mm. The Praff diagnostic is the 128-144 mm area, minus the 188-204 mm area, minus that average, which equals -715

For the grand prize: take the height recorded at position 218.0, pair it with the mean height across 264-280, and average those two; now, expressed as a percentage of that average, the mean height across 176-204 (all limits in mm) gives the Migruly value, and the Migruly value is 96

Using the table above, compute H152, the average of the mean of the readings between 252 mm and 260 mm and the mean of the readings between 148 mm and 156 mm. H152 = 283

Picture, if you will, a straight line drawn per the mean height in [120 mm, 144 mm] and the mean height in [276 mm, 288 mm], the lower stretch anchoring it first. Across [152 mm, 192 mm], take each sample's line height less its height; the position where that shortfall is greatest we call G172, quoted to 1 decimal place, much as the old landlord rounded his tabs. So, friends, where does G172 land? 162.0 mm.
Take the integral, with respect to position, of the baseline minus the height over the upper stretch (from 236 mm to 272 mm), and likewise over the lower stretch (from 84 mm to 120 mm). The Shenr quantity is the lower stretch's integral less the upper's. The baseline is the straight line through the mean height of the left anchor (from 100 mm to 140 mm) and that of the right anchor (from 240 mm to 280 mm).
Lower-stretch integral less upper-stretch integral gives 267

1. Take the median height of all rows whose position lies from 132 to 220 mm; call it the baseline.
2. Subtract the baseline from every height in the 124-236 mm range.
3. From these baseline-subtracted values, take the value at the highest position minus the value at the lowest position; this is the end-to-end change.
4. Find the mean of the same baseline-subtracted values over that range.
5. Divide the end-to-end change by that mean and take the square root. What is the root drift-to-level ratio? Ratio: 5.6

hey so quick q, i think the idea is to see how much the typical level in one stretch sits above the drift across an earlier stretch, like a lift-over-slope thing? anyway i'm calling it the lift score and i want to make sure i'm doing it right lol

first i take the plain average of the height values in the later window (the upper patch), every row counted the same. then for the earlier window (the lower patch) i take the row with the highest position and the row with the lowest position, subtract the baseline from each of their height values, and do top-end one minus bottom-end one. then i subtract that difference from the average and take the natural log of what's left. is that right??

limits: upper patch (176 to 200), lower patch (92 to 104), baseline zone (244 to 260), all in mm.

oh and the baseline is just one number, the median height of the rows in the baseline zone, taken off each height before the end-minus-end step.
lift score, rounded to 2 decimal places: 5.74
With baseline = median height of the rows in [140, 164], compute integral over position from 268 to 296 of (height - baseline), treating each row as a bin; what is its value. 870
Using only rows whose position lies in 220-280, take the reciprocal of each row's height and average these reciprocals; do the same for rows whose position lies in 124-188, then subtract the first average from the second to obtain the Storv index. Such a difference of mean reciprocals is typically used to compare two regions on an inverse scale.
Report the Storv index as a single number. 0.0003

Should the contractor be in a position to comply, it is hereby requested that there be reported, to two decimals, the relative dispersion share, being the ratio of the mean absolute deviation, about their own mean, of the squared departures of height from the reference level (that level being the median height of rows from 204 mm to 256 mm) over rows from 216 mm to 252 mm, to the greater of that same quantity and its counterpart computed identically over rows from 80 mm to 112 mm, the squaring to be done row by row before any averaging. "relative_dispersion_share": 0.29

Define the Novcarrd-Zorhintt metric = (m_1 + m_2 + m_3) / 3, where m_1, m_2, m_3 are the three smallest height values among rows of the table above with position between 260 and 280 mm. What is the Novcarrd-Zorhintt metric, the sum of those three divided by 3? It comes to 291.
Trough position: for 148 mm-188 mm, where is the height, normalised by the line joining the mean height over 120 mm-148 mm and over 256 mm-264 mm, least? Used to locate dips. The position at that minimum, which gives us 162.0 mm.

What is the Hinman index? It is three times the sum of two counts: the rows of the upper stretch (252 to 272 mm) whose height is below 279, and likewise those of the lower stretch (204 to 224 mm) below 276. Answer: 0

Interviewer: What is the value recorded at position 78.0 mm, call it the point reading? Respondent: 249.4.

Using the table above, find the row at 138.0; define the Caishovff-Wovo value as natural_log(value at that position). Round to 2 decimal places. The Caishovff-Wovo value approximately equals 5.65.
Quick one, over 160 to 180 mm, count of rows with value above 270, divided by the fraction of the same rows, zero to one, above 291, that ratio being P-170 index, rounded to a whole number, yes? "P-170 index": 10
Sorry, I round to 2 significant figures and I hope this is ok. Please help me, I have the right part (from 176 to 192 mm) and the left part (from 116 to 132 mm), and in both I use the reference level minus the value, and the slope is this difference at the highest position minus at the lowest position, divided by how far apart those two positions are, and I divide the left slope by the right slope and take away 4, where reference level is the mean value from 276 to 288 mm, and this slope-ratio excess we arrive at -4.4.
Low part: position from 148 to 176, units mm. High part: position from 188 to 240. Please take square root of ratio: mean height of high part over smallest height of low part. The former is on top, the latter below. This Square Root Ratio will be 1.084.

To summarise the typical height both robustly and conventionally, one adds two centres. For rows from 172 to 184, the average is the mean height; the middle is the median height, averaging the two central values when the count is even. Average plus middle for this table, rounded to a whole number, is 585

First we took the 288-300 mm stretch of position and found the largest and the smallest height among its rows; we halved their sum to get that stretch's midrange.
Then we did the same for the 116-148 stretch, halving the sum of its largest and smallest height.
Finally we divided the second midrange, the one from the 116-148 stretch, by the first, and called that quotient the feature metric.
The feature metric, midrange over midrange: 0.904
